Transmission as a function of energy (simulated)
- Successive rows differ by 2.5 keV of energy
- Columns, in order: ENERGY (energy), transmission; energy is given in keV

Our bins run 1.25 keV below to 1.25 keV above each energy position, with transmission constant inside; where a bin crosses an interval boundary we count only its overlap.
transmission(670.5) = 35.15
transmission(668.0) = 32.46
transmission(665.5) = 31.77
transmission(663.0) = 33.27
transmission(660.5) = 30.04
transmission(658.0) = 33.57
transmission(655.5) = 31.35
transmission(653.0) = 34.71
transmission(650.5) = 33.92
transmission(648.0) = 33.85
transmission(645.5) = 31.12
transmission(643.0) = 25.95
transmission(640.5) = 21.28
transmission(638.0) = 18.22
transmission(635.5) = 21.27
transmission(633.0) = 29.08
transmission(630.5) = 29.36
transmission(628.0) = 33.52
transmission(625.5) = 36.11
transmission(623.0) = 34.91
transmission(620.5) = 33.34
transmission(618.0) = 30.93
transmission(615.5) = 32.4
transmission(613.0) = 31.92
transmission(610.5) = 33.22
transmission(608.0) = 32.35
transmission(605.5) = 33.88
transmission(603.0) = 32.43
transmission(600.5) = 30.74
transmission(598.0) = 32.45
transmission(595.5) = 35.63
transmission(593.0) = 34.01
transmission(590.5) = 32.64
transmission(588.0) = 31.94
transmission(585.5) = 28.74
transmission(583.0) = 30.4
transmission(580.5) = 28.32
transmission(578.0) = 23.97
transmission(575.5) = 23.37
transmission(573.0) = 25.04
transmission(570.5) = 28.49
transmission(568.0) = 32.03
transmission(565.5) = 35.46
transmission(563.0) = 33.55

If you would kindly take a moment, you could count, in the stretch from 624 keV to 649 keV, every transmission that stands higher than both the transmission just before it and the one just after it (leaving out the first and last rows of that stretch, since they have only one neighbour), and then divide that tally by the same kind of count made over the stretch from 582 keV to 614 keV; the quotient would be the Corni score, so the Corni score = 0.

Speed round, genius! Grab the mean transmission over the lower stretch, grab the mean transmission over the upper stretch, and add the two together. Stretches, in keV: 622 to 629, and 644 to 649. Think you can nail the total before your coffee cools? 67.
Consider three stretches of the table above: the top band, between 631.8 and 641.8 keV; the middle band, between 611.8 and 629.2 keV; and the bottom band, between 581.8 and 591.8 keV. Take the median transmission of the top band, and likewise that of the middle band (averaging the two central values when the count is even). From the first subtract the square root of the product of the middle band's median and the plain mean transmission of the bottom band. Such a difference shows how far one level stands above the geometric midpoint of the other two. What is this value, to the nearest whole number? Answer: -11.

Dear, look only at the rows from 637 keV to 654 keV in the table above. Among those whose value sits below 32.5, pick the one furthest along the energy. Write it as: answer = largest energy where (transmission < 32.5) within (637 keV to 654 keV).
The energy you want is 645.5 keV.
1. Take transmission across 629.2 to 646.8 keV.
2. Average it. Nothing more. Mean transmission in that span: 25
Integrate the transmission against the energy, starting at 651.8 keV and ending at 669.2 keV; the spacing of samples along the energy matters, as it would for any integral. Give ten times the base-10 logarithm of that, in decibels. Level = 27.5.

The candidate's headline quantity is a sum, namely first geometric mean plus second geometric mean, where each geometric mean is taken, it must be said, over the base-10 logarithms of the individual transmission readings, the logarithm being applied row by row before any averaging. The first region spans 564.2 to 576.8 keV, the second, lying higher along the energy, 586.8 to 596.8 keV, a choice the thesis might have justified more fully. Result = 2.98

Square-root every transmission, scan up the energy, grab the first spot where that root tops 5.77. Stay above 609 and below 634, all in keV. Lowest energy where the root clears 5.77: 620.5 keV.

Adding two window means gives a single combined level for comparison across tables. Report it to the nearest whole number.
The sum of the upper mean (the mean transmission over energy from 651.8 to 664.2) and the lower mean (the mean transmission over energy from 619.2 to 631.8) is 66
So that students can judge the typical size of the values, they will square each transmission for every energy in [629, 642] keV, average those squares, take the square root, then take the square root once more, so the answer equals 4.93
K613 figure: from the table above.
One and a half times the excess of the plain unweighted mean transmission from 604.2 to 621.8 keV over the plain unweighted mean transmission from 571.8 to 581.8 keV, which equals 11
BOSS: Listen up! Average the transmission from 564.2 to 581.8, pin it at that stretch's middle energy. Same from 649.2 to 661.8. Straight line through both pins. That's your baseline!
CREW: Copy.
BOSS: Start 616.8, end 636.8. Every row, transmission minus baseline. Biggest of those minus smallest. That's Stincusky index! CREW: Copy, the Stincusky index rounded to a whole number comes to 15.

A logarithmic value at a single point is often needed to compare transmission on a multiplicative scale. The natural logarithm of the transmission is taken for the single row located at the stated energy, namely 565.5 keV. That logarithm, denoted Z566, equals 3.6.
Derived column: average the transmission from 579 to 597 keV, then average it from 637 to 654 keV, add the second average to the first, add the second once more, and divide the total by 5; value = 17.7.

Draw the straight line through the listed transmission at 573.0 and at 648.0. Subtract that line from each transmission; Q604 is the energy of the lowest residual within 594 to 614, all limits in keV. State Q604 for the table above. 613.0 keV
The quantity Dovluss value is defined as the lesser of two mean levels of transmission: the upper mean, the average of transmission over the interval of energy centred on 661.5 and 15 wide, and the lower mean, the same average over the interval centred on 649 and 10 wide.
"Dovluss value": 32.1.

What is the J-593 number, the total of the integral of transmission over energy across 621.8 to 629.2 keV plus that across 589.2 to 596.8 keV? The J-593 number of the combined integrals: 517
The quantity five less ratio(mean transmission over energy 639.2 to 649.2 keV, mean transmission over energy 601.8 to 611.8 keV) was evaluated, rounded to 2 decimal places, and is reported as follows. 4.15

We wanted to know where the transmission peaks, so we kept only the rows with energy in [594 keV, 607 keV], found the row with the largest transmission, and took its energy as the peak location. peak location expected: 595.5 keV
